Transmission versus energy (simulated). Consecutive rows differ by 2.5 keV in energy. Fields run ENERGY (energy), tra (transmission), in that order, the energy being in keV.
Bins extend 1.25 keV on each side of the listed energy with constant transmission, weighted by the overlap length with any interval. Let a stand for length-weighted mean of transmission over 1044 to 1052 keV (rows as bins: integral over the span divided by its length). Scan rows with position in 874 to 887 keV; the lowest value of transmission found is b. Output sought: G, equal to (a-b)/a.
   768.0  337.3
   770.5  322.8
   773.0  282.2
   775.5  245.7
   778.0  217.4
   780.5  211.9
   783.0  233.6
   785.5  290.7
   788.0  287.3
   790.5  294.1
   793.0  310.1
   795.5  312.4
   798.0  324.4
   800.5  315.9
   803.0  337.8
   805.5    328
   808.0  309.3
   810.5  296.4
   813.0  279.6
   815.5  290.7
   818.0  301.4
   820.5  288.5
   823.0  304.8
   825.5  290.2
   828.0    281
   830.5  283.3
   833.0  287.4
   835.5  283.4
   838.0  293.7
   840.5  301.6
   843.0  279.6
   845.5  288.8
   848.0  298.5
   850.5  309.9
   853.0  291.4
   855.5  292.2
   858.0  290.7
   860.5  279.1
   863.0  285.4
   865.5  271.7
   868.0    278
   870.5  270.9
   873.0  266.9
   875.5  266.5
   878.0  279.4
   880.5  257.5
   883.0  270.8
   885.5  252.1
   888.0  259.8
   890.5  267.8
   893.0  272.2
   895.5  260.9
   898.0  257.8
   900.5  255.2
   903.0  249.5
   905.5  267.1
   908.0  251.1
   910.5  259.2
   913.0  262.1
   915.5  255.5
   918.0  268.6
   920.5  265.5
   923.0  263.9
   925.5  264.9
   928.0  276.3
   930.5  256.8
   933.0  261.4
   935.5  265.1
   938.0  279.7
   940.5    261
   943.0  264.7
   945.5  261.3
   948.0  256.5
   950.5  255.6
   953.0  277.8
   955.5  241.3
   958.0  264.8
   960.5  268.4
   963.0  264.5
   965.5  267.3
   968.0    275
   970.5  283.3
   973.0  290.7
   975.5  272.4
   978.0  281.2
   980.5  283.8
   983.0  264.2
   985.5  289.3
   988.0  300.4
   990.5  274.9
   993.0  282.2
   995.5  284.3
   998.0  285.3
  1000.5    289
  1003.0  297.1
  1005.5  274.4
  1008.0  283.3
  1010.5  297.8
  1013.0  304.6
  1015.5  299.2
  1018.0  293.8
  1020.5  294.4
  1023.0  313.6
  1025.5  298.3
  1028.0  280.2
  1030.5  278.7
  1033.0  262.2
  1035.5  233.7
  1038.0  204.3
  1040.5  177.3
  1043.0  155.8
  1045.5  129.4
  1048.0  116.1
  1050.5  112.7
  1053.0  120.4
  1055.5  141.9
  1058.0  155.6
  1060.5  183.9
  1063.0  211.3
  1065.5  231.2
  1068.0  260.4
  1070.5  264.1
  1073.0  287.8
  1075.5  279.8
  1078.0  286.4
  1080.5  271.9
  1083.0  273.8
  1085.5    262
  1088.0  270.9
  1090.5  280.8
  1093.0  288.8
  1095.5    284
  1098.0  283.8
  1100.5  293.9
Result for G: -1.09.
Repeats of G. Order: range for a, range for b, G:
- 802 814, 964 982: 0.14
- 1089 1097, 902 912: 0.12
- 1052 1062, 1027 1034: -0.72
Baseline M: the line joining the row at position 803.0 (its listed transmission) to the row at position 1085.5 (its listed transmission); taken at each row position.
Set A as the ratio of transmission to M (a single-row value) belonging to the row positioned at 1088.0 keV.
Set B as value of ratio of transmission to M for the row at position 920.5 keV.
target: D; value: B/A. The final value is 0.84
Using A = 1.04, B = 0.87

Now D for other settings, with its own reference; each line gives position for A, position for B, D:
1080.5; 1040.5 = 0.63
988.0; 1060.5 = 0.66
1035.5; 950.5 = 1.01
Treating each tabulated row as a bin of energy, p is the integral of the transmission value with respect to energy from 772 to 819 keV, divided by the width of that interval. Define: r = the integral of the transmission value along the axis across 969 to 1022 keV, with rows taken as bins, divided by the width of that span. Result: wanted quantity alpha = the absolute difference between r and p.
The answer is 1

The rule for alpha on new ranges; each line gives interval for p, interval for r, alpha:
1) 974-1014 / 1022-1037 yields 9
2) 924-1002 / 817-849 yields 18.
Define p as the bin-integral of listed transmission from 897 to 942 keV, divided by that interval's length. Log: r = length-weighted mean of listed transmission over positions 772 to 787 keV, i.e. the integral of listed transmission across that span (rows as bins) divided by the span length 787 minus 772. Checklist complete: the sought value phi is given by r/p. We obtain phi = 0.9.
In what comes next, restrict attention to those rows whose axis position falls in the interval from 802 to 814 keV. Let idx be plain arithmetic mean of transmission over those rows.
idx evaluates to 310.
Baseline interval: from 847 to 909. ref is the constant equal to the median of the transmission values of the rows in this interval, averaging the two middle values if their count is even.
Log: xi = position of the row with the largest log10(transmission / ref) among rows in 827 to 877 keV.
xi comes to 850.5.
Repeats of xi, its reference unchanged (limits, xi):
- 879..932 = 928.0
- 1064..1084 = 1073.0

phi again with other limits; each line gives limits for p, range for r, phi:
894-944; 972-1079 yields 1.0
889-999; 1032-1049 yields 0.7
